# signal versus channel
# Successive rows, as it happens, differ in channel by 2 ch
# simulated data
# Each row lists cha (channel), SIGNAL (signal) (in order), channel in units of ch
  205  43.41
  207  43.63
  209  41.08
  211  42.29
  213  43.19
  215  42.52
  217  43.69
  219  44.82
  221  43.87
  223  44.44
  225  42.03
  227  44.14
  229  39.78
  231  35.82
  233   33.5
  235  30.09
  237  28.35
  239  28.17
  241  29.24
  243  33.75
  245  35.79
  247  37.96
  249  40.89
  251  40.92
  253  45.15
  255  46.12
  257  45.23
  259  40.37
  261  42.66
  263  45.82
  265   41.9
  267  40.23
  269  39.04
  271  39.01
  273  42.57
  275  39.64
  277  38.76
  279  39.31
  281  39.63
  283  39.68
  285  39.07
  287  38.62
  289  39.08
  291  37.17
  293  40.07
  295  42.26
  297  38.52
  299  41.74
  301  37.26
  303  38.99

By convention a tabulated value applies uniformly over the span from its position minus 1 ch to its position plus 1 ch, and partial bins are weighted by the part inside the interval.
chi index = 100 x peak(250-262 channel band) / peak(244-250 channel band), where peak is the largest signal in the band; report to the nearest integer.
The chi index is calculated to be 113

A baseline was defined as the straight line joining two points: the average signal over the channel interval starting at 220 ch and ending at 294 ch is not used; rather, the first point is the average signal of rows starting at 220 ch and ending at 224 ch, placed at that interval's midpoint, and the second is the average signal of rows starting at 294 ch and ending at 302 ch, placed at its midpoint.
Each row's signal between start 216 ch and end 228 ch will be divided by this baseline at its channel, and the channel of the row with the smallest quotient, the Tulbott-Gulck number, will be 225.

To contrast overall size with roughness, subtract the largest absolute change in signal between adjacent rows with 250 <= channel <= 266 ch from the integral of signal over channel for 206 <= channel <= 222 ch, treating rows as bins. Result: 685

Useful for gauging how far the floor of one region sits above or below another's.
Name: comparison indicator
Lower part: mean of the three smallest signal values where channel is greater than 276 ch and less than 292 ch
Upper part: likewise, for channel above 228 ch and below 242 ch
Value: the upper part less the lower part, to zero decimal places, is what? -10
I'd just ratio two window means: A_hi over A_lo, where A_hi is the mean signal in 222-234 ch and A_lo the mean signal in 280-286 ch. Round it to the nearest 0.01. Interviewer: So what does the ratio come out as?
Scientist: 1.01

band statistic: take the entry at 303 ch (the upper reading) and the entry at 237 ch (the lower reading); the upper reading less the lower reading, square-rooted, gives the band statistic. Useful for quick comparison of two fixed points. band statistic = 3.3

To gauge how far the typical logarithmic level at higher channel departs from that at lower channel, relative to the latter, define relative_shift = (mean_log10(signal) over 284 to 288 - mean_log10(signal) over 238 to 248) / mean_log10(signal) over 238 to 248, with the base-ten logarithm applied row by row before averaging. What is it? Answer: 0.05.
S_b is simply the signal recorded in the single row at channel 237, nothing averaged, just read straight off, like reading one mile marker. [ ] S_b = 28.35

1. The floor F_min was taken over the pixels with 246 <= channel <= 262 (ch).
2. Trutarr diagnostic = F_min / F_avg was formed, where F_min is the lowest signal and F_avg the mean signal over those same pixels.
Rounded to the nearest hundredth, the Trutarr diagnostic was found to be 0.90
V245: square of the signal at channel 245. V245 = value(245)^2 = 1281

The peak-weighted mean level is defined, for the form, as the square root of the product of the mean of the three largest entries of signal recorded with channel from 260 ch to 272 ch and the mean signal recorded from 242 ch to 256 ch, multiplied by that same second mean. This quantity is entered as 1673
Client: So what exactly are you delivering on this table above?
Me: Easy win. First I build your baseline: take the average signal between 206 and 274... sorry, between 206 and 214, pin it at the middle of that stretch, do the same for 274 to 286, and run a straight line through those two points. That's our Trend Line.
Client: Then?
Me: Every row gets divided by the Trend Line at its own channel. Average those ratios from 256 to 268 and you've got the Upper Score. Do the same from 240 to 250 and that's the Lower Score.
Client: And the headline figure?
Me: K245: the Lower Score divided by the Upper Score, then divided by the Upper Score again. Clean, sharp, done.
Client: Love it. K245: 0.77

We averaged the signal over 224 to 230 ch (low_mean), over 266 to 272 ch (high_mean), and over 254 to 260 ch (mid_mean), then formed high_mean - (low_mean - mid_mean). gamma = 41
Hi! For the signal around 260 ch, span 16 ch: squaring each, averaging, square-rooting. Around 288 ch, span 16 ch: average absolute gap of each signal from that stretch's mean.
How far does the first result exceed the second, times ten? 425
